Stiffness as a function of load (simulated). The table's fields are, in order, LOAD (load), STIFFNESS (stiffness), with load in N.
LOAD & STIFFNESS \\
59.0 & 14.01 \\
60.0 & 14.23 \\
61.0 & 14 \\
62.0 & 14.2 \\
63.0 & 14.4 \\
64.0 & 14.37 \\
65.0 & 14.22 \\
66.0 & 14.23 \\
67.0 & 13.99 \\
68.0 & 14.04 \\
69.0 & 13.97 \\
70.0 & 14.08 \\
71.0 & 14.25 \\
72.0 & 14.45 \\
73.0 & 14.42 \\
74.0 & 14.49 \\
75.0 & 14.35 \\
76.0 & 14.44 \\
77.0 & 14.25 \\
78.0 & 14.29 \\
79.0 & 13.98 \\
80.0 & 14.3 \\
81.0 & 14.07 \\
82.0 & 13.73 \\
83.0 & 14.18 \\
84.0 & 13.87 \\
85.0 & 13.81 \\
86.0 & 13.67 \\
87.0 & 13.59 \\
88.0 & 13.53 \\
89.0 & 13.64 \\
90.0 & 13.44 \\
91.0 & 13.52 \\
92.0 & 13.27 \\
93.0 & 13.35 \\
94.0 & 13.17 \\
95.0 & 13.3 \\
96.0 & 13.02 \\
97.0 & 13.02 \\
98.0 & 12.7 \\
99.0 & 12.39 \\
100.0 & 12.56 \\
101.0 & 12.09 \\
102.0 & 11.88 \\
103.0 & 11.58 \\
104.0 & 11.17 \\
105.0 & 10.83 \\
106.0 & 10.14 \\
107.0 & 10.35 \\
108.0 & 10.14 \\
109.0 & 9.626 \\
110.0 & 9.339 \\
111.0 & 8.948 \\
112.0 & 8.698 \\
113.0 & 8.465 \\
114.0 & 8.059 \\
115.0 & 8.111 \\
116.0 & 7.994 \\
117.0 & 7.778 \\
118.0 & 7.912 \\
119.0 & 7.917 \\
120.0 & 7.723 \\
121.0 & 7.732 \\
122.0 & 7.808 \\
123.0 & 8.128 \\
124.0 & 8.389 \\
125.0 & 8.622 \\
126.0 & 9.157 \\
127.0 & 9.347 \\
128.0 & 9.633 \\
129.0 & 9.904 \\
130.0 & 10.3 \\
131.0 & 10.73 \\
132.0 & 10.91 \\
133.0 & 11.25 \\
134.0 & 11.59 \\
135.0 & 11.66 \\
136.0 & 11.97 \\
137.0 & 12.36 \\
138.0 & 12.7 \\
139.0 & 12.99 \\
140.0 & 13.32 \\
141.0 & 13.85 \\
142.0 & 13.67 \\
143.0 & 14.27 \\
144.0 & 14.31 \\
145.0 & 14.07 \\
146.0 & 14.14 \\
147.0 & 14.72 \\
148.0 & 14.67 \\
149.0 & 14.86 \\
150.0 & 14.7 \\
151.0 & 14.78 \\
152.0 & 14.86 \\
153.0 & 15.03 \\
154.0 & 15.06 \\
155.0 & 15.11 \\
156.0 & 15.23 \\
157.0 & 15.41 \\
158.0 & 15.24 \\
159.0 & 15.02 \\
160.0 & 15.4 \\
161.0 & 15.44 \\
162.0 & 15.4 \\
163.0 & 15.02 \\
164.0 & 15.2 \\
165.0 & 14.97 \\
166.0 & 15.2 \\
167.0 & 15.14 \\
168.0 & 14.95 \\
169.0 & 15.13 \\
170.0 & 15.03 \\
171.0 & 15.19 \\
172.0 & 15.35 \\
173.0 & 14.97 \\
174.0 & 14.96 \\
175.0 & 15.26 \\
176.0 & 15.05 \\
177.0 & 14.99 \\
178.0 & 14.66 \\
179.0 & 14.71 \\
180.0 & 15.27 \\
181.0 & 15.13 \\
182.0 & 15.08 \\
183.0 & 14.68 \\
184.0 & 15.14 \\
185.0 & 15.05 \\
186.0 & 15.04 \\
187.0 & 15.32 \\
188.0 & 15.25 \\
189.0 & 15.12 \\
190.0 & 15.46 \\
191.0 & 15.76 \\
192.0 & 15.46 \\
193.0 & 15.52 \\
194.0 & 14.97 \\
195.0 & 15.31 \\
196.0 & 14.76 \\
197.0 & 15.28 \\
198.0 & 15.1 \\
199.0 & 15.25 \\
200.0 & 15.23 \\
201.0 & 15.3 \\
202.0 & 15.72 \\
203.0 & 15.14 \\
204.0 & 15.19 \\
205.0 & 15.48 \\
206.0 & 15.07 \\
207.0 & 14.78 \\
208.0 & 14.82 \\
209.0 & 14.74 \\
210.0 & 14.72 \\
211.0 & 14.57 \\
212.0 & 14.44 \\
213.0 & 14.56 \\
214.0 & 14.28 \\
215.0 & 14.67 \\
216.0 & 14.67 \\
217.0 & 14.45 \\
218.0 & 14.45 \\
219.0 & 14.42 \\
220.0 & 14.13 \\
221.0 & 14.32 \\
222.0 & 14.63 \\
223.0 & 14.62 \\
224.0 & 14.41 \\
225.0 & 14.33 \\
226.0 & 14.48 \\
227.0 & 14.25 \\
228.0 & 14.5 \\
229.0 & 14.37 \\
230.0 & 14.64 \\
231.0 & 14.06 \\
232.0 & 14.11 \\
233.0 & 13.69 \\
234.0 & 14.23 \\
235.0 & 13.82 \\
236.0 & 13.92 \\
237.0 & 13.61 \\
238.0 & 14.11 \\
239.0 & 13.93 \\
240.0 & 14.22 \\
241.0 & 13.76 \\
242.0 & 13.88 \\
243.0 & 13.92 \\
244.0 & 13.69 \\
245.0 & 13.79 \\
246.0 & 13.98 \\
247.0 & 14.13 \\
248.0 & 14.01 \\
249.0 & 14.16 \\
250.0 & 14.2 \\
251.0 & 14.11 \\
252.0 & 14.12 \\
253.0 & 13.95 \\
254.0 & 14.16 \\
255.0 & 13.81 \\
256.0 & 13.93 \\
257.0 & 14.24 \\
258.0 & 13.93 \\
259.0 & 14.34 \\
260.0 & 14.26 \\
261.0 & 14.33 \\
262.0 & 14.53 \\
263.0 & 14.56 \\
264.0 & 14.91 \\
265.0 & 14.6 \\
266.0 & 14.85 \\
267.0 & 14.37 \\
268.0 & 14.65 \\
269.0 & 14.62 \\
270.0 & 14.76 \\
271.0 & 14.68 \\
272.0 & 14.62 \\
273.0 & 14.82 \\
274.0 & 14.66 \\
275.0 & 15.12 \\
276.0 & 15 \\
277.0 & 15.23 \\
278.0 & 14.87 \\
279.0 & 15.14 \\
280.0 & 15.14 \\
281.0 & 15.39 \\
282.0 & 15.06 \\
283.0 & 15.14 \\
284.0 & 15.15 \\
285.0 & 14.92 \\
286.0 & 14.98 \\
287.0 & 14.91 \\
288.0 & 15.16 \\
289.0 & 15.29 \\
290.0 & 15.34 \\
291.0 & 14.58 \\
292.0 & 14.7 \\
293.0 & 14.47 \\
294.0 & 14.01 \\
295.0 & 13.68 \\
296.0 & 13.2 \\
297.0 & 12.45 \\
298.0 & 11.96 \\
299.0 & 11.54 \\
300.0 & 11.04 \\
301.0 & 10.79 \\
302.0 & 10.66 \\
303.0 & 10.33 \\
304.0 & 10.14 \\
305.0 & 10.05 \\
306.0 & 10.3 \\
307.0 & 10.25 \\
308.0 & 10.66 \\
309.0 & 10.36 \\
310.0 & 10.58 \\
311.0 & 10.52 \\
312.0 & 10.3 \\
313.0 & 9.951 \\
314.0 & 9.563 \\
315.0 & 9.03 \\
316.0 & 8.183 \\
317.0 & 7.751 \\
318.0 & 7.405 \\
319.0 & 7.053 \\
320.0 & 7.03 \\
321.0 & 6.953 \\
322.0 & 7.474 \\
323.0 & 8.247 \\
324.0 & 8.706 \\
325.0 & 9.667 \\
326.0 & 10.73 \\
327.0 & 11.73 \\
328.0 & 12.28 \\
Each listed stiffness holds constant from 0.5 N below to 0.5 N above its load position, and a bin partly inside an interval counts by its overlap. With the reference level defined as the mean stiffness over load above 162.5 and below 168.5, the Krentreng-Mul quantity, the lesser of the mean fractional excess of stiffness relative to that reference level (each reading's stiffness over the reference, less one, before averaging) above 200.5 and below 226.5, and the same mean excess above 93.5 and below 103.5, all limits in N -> -0.17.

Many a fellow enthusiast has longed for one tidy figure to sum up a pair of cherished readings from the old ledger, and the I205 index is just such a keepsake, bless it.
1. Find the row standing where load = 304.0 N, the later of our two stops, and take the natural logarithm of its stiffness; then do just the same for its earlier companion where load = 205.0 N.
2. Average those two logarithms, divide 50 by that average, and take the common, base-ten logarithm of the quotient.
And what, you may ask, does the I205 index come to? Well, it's 1.30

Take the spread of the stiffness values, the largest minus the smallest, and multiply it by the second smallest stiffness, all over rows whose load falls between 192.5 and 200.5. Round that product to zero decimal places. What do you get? 11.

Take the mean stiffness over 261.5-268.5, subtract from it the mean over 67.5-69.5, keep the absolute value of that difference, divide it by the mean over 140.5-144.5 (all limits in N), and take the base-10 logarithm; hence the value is -1.3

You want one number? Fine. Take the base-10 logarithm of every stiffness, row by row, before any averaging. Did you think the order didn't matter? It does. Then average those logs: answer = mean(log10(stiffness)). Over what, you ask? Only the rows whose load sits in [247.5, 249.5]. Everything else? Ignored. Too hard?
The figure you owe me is 1.15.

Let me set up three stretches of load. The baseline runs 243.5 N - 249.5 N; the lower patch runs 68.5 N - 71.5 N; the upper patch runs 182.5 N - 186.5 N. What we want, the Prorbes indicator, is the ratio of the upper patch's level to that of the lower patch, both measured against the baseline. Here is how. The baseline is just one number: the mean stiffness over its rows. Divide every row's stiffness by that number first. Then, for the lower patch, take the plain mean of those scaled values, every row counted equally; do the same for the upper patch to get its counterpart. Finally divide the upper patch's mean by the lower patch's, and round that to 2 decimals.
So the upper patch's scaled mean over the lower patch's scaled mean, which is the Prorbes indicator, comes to 1.06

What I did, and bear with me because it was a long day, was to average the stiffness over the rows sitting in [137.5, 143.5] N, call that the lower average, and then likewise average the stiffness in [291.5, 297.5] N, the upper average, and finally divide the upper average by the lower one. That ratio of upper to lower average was 1.02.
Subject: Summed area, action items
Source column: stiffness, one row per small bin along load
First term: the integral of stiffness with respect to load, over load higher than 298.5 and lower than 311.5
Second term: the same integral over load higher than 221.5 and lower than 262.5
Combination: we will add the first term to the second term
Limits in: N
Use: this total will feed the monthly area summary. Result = 716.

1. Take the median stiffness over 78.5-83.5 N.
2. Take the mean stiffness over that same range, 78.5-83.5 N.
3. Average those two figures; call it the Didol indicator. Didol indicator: 14.1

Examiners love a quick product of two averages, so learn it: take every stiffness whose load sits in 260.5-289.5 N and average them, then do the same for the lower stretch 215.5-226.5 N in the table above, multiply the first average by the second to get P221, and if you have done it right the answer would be 215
